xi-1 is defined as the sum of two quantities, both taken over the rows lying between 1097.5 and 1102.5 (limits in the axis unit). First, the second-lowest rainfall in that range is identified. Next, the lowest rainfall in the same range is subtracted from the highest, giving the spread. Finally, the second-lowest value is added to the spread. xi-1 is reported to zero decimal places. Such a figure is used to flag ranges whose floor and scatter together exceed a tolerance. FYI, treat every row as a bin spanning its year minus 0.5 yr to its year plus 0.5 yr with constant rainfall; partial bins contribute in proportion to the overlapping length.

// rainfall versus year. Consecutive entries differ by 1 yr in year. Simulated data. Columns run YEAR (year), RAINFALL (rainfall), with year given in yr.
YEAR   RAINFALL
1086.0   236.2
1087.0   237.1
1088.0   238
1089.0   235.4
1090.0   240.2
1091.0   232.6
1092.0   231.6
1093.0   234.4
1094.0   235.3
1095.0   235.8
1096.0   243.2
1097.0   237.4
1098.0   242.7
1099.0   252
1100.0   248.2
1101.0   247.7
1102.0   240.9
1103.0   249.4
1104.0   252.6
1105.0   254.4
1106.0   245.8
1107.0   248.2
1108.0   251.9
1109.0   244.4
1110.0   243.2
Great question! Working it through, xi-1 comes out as 254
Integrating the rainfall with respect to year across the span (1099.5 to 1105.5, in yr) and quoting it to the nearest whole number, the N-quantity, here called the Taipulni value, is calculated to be 1493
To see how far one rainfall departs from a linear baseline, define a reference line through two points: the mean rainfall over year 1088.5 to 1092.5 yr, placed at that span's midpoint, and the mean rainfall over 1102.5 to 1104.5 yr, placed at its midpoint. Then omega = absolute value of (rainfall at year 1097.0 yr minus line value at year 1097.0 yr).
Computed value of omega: 5.6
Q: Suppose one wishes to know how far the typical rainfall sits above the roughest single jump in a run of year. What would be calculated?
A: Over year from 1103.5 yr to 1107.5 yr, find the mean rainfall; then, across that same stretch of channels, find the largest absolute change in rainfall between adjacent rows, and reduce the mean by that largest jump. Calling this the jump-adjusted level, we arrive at 242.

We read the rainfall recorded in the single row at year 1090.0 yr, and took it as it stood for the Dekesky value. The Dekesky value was 240.2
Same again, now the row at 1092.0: 231.6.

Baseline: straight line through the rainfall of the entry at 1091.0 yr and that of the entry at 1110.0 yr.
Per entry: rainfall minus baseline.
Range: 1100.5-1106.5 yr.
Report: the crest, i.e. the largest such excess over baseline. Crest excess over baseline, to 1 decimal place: 14.0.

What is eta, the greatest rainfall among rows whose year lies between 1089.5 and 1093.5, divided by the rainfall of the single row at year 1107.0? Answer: 0.97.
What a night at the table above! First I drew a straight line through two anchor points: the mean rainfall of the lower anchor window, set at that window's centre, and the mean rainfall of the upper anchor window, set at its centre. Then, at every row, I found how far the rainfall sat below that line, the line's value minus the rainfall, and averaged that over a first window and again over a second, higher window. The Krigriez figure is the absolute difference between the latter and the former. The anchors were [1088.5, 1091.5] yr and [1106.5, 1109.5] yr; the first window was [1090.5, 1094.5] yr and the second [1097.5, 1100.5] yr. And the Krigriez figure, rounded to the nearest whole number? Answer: 10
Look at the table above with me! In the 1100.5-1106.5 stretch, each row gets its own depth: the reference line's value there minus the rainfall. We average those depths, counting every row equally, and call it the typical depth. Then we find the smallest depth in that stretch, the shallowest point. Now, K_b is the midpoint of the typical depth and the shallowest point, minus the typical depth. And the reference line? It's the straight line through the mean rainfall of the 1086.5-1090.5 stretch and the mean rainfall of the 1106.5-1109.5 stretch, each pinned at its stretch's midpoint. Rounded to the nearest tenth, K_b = -2.6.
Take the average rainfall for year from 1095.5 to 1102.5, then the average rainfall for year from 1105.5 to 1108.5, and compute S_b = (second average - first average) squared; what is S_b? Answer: 16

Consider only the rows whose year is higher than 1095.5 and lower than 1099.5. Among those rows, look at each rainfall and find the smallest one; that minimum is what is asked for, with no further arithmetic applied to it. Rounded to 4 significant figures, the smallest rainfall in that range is 237.4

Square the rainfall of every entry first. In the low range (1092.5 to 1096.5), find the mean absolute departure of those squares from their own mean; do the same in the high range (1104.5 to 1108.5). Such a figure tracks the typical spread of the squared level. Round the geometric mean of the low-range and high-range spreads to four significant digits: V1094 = 1489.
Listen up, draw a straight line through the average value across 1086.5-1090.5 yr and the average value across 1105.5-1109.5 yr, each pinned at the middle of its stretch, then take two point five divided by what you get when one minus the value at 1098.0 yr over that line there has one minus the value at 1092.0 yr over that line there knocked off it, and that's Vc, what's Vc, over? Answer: -75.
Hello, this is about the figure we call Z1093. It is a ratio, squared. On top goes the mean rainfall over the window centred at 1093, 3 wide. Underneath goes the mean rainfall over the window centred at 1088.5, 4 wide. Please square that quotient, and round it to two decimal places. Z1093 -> 0.97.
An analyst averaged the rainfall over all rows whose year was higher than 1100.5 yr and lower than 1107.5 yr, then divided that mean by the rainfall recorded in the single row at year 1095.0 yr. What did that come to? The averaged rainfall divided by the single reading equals 1.05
